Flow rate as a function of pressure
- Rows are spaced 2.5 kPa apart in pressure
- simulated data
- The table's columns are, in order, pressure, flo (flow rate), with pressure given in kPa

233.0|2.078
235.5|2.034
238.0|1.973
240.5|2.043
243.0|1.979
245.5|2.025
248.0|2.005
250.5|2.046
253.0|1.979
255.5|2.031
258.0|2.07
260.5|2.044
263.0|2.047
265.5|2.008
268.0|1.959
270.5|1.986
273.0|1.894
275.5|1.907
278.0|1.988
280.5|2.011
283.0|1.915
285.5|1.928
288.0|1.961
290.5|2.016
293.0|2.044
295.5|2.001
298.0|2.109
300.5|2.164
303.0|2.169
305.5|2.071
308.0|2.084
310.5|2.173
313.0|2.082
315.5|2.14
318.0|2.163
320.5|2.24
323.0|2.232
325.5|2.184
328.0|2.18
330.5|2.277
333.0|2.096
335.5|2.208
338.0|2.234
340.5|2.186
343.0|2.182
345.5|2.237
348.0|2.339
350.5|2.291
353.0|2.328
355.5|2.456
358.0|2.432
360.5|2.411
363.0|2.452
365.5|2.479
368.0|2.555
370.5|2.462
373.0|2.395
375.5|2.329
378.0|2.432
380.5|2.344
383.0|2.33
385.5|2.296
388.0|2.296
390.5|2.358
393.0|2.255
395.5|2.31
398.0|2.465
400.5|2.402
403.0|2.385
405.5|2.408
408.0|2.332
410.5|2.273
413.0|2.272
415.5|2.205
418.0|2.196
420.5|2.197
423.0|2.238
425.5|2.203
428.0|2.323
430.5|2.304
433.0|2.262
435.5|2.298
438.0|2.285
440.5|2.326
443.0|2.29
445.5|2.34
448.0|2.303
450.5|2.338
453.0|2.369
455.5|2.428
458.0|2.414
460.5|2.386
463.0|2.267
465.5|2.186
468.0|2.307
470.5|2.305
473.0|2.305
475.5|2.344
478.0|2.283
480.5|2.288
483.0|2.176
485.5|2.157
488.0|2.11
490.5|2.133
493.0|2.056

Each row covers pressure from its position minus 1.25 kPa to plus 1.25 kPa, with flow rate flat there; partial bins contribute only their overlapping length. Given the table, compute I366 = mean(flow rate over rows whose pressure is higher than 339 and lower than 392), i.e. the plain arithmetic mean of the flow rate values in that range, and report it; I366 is 2.36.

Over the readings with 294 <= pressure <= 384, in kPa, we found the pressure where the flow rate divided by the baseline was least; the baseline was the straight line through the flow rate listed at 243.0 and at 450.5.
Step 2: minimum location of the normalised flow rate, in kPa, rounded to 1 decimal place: 295.5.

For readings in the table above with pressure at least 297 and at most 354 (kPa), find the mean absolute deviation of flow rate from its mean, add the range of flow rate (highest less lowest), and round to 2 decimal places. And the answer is 0.33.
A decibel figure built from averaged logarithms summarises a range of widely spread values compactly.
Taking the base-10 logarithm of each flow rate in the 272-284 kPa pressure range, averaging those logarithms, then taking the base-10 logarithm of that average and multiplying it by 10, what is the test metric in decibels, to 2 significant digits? -5.4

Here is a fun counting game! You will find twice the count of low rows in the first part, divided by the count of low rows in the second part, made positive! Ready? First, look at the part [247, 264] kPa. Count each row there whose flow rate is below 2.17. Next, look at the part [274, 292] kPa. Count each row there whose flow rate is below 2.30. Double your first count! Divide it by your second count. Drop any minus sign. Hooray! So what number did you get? 2.0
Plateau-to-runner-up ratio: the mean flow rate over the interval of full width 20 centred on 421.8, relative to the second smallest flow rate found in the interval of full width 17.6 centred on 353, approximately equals 0.98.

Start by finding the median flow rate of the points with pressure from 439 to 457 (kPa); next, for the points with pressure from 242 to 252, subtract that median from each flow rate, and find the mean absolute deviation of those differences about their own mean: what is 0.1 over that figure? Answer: 4.6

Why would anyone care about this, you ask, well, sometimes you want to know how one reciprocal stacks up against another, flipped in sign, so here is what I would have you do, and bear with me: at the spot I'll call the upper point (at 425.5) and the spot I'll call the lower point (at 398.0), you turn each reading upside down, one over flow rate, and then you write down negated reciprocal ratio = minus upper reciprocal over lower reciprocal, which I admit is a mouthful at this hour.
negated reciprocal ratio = -1.12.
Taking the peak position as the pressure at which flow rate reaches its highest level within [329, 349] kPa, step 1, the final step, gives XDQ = 348.0 kPa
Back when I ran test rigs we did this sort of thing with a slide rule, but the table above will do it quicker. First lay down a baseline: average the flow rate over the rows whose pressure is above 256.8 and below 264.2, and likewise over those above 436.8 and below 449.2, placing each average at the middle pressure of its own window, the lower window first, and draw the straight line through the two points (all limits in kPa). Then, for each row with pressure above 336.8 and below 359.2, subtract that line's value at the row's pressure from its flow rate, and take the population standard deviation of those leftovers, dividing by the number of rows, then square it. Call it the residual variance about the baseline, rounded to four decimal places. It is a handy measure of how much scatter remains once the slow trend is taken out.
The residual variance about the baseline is 0.0074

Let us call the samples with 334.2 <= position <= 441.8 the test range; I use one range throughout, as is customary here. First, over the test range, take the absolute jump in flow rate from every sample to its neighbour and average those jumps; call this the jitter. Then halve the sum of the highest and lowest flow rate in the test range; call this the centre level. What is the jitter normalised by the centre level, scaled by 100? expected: 2.15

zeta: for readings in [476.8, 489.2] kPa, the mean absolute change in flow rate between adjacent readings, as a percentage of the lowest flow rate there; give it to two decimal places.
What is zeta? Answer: 2.17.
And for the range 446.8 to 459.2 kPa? 1.51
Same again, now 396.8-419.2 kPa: 1.79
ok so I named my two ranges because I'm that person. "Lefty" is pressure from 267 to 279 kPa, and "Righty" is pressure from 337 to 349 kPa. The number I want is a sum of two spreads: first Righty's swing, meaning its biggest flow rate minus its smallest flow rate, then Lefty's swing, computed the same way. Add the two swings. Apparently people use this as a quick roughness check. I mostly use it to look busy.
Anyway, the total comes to 0.25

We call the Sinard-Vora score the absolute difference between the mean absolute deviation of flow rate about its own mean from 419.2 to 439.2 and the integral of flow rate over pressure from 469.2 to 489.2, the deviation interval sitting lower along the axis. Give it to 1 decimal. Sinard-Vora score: 44.9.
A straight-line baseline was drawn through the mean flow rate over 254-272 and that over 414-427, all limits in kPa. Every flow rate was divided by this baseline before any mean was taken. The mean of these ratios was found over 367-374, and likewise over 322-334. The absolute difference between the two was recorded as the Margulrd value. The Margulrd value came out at 0.10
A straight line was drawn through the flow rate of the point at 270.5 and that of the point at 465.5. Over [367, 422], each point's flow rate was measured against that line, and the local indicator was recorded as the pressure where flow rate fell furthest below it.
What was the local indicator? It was 420.5 kPa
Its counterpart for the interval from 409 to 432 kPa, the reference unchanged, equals 420.5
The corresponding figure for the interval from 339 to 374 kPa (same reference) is 343.0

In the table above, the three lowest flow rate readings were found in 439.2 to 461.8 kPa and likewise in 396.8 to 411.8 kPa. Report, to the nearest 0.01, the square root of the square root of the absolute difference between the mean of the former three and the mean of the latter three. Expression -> 0.39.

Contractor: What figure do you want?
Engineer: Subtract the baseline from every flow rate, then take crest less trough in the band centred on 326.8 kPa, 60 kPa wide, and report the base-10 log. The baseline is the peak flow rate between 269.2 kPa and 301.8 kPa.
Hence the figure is -0.41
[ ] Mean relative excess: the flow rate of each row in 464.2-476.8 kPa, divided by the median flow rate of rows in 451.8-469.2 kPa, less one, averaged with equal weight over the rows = -0.03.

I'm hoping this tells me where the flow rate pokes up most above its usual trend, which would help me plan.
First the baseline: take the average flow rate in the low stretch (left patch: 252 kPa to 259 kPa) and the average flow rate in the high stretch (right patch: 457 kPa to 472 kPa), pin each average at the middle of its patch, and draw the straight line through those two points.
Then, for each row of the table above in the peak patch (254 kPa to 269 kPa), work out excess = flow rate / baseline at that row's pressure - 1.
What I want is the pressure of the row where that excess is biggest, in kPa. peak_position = 258.0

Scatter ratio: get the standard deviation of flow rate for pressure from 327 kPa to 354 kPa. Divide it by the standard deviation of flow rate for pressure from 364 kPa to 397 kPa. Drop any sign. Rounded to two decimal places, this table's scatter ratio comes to 0.83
